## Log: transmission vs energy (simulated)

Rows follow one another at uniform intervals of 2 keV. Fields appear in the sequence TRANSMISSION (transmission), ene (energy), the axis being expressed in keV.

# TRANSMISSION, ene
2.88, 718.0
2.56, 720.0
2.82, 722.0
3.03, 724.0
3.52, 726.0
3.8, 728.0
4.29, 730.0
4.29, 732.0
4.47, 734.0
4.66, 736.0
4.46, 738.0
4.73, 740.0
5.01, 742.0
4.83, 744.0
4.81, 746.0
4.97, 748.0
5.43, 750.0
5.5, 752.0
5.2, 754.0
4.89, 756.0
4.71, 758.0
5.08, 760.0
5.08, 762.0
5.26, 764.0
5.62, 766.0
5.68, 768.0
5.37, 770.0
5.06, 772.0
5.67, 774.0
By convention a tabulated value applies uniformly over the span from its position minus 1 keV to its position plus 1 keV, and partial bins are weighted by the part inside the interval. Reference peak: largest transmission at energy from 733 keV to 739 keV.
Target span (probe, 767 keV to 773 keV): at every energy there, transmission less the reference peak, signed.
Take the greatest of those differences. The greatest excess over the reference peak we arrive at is 1.0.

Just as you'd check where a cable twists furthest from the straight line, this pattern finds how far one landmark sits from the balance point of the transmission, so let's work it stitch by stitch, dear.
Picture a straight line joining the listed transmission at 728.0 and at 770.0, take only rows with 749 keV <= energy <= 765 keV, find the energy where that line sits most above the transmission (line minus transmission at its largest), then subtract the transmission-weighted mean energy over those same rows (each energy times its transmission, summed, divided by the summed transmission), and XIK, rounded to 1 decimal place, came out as 1.1 keV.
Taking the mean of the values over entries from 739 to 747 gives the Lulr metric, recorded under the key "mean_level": 4.8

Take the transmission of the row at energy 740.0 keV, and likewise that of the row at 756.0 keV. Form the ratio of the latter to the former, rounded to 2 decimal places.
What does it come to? 1.03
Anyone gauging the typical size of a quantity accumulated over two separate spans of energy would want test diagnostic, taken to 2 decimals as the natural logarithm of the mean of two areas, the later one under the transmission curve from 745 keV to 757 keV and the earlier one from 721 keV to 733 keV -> 3.96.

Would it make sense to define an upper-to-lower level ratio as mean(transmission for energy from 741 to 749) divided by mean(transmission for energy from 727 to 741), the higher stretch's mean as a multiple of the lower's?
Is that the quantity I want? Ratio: 1.12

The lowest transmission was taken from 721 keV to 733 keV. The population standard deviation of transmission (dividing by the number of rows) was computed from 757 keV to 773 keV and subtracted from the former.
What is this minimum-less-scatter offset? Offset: 2.52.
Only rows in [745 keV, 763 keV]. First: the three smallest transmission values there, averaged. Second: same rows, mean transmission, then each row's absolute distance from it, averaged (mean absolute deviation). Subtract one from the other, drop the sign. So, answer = 4.60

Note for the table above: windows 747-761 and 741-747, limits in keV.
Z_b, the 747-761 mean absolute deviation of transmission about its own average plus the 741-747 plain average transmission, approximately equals 5.11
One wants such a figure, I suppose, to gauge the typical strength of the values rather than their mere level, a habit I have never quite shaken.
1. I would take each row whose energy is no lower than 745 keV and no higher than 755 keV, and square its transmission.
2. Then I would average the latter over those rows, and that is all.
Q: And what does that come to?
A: 26.9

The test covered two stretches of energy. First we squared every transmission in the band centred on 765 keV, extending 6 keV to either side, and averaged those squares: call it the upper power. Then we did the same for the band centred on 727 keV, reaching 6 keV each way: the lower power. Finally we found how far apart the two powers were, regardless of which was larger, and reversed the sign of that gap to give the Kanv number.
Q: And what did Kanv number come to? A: -15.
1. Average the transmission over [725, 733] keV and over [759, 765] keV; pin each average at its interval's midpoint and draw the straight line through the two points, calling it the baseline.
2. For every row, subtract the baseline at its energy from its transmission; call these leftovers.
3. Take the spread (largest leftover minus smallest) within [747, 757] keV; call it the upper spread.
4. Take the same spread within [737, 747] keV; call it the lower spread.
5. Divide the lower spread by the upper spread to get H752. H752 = 0.5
